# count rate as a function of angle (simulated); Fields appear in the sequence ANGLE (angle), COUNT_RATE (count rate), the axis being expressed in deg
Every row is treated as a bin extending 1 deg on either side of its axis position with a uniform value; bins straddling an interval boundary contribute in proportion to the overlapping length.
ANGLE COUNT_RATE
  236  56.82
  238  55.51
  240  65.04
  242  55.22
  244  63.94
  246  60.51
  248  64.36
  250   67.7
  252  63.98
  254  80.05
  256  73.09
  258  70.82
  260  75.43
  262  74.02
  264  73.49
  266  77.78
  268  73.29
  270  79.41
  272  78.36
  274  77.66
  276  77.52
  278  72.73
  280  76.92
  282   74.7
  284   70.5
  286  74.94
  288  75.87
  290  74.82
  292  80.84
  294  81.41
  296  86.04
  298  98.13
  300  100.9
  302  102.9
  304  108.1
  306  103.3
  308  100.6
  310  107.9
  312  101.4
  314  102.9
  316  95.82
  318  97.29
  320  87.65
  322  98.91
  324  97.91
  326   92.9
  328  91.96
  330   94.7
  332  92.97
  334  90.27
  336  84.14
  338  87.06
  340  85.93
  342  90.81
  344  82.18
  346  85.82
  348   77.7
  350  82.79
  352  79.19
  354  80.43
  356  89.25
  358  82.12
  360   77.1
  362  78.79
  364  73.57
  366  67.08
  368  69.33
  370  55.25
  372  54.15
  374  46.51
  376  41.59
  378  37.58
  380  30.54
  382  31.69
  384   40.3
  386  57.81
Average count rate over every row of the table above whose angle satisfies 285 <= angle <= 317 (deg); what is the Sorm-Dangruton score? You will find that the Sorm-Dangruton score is 93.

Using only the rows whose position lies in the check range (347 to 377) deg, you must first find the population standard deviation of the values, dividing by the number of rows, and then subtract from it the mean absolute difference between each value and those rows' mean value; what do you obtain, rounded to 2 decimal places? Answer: 2.19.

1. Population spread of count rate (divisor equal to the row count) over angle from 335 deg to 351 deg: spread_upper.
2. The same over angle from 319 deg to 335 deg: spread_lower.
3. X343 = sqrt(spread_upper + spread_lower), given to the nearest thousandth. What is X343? 2.667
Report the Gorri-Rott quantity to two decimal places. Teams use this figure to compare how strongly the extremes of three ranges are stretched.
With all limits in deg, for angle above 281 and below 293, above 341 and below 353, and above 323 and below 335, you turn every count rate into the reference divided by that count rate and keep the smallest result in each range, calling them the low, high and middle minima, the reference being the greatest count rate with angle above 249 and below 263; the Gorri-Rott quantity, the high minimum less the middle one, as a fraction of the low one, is 0.06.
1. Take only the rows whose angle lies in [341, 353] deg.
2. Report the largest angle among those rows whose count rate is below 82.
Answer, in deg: 352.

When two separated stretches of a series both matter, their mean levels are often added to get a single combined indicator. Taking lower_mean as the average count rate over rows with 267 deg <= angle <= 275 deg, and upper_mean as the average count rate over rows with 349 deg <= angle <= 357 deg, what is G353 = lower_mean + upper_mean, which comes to 160.1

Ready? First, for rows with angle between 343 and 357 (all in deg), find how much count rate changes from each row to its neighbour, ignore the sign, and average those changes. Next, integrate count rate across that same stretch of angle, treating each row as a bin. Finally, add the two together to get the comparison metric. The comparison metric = 1160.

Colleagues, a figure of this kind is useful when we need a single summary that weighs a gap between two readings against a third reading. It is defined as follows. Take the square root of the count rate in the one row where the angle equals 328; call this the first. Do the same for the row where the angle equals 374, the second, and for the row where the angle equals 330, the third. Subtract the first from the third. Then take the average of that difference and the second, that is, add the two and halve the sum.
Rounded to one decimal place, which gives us 3.5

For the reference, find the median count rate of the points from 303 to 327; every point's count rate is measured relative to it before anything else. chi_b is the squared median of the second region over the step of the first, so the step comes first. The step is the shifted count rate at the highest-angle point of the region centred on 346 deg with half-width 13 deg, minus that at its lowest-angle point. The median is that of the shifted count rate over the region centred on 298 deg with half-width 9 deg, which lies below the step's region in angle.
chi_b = 0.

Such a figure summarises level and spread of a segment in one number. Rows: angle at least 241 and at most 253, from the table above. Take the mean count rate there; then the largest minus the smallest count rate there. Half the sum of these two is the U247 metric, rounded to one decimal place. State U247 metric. 37.5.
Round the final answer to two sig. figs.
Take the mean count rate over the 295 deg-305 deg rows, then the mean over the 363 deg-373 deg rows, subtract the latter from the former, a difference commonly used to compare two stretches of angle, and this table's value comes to 35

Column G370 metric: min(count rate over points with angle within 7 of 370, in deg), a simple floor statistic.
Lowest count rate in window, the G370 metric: 41.59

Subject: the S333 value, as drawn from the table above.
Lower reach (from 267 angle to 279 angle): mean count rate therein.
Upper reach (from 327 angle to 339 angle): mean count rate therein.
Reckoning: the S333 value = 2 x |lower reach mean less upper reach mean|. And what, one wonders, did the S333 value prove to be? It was 27.4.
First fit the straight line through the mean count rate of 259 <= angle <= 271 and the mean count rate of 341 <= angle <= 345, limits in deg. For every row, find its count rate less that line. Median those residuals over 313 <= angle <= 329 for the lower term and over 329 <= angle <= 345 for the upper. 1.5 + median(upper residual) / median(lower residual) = 1.7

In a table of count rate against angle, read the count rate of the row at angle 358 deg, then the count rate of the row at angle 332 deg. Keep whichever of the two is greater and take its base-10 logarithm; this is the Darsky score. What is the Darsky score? 1.97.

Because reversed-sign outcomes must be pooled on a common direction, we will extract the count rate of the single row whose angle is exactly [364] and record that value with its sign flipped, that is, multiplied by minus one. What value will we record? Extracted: -74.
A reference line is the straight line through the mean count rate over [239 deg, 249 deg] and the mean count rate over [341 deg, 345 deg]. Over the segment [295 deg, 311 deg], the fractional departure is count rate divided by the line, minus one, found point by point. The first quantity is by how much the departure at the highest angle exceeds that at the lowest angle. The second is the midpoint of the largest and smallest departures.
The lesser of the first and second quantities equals 0.23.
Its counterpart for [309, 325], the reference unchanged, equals -0.18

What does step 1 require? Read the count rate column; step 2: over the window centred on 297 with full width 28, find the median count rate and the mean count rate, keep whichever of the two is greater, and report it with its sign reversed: -92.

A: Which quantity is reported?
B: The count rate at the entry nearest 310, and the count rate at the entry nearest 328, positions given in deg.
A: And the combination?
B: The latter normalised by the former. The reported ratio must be 0.9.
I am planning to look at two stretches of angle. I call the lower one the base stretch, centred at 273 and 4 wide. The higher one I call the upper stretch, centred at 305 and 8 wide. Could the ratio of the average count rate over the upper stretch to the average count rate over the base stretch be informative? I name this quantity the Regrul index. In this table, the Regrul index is 1.3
